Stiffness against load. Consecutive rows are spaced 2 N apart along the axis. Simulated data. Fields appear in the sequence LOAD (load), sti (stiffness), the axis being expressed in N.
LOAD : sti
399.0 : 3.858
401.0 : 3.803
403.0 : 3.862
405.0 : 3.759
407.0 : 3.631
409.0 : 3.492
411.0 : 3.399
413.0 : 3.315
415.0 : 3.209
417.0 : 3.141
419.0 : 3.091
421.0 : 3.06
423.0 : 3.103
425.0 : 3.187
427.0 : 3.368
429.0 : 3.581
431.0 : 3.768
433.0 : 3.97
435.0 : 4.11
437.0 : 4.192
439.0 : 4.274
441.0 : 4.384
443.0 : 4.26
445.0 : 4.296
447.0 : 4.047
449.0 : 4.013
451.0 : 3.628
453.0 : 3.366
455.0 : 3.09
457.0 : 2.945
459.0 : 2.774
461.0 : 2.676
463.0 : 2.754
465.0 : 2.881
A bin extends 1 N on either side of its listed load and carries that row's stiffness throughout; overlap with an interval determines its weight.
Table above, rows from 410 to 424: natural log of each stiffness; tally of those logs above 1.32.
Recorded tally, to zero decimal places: 0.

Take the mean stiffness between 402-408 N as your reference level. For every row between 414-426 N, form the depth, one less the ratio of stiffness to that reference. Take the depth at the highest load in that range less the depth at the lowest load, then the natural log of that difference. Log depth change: -5.14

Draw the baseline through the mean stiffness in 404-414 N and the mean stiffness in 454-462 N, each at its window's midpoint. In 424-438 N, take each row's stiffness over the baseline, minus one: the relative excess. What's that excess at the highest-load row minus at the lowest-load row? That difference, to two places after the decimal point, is 0.37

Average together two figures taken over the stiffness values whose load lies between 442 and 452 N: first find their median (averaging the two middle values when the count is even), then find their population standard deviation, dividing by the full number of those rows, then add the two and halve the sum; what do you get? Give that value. 2.14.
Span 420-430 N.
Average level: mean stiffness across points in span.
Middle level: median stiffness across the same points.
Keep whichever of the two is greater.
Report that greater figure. 3.3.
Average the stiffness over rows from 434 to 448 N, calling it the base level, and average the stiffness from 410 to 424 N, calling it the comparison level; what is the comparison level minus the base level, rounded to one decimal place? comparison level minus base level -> -1.0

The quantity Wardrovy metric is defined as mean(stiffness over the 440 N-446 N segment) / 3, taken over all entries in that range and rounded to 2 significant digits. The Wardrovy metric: 1.4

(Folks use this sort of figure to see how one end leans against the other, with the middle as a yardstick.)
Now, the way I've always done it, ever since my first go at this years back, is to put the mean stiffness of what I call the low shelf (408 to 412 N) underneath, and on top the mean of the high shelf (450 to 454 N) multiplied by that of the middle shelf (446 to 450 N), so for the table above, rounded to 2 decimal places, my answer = 4.09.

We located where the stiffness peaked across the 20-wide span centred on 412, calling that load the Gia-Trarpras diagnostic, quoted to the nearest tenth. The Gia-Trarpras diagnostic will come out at 403.0 N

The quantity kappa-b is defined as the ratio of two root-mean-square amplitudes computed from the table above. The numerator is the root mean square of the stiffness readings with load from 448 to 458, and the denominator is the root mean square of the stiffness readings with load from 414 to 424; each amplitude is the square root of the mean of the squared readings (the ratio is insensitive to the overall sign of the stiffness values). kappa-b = 1.10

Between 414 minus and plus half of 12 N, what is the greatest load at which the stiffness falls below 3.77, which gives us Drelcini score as 419.0 N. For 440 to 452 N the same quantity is 451.0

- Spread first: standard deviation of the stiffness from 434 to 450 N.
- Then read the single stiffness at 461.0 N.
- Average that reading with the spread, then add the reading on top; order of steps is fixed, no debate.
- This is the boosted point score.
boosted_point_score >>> 4.1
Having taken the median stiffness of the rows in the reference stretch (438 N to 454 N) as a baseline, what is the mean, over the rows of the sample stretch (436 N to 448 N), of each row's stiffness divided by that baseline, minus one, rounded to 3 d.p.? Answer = 0.021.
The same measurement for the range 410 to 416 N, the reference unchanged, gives -0.204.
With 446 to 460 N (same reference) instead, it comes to -0.179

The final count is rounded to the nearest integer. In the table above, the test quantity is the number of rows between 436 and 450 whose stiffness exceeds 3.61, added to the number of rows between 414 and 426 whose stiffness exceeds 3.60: 7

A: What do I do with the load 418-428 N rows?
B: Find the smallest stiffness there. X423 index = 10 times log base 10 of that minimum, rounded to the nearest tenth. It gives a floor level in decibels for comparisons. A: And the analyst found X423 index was 4.9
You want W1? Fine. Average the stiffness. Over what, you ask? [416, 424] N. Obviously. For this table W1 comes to 3.1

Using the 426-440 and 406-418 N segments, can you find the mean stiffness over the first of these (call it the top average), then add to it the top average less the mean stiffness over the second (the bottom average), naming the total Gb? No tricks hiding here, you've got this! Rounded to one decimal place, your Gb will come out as 4.4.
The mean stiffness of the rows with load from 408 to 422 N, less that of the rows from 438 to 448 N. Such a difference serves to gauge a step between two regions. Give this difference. -1.0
